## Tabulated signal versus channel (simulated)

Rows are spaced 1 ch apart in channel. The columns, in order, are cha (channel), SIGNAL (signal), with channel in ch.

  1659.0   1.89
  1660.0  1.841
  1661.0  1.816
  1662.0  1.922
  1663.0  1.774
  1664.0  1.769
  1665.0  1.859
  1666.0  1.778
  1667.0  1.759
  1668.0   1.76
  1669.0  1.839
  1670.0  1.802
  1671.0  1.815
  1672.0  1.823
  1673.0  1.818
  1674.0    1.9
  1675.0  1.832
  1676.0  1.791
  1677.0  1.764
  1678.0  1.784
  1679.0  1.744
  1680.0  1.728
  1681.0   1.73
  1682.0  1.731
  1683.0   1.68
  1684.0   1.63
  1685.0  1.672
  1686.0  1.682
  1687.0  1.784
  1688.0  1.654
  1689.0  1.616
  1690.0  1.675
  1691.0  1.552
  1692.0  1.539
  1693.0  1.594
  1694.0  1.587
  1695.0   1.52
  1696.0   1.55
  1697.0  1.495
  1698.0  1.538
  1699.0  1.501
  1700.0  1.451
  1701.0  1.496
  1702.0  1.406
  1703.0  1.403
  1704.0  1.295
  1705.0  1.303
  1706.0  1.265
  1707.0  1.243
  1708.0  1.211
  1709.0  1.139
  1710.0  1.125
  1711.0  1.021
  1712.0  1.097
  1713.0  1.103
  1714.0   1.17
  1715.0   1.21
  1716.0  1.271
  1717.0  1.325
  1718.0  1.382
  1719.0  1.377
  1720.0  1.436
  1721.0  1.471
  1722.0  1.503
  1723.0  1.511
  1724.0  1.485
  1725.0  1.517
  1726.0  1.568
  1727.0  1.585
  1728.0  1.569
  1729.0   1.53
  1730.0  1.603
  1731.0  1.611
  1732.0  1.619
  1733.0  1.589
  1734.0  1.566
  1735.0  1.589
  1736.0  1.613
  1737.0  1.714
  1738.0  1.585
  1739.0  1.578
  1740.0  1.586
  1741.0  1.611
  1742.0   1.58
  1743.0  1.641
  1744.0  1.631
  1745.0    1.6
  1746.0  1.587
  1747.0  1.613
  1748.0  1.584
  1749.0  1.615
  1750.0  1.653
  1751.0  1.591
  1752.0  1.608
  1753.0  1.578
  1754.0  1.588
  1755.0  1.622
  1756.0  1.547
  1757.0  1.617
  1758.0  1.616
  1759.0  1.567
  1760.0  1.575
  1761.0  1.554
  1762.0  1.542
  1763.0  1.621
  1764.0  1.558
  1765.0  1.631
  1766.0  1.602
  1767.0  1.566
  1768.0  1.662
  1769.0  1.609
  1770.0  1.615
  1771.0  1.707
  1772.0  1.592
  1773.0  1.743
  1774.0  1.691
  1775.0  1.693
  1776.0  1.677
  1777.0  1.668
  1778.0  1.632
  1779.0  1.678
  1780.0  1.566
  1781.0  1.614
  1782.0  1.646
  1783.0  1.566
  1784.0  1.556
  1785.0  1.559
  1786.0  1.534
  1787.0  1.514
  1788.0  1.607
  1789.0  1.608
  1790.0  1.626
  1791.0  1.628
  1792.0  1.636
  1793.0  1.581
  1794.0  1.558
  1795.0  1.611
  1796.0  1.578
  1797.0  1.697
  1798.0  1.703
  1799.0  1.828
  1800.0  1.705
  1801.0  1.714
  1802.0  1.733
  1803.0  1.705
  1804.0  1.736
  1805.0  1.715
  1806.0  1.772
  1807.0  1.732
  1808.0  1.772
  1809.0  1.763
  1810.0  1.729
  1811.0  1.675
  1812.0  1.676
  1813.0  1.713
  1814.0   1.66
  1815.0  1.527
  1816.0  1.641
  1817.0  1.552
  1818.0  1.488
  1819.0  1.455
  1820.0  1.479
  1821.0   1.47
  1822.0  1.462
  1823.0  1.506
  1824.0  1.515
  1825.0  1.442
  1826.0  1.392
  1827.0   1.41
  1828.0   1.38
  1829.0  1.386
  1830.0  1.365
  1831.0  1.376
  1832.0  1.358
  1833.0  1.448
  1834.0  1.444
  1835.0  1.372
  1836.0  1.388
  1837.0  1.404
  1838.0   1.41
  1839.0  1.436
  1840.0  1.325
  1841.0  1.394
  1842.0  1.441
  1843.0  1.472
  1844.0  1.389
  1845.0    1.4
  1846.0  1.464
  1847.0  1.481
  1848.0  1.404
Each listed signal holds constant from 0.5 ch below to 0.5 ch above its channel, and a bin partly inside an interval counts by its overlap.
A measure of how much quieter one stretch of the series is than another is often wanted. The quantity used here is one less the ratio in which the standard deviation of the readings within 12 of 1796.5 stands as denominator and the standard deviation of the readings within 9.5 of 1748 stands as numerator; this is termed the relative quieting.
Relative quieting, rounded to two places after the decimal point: 0.70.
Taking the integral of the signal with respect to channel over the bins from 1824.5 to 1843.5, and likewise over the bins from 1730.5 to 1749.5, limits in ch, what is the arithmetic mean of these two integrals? 28.6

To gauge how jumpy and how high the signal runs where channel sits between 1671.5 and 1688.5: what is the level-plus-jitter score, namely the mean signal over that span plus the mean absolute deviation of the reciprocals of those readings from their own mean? 1.77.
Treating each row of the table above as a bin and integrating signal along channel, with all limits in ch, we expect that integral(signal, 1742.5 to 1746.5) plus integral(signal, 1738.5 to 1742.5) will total 12.8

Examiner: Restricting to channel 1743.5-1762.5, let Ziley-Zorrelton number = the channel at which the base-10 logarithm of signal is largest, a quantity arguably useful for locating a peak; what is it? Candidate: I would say 1750.0 ch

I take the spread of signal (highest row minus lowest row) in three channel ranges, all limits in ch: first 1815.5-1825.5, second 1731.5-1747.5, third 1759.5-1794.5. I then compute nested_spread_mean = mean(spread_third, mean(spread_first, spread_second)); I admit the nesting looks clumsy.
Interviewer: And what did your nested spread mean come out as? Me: 0.201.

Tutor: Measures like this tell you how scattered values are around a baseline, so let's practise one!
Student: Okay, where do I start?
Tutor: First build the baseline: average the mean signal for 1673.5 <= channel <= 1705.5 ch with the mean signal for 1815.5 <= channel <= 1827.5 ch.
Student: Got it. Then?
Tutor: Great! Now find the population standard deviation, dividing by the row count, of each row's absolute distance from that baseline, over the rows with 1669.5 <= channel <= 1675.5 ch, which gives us 0.032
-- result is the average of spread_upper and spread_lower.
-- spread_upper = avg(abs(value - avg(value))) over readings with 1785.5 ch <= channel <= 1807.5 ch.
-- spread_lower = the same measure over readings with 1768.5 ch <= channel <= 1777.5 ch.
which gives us 0.056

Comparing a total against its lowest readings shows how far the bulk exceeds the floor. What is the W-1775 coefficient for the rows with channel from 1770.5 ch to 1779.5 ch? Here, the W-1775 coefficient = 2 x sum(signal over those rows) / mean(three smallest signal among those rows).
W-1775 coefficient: 18.5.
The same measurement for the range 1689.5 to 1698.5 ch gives 18.5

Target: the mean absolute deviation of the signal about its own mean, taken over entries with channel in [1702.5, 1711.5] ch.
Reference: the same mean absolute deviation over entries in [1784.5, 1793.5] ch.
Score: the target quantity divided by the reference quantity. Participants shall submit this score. 2.4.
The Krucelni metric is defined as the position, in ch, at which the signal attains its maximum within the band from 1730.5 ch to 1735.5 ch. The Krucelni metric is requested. 1732.0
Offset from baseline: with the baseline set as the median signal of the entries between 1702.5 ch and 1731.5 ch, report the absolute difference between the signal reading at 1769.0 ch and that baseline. 0.23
